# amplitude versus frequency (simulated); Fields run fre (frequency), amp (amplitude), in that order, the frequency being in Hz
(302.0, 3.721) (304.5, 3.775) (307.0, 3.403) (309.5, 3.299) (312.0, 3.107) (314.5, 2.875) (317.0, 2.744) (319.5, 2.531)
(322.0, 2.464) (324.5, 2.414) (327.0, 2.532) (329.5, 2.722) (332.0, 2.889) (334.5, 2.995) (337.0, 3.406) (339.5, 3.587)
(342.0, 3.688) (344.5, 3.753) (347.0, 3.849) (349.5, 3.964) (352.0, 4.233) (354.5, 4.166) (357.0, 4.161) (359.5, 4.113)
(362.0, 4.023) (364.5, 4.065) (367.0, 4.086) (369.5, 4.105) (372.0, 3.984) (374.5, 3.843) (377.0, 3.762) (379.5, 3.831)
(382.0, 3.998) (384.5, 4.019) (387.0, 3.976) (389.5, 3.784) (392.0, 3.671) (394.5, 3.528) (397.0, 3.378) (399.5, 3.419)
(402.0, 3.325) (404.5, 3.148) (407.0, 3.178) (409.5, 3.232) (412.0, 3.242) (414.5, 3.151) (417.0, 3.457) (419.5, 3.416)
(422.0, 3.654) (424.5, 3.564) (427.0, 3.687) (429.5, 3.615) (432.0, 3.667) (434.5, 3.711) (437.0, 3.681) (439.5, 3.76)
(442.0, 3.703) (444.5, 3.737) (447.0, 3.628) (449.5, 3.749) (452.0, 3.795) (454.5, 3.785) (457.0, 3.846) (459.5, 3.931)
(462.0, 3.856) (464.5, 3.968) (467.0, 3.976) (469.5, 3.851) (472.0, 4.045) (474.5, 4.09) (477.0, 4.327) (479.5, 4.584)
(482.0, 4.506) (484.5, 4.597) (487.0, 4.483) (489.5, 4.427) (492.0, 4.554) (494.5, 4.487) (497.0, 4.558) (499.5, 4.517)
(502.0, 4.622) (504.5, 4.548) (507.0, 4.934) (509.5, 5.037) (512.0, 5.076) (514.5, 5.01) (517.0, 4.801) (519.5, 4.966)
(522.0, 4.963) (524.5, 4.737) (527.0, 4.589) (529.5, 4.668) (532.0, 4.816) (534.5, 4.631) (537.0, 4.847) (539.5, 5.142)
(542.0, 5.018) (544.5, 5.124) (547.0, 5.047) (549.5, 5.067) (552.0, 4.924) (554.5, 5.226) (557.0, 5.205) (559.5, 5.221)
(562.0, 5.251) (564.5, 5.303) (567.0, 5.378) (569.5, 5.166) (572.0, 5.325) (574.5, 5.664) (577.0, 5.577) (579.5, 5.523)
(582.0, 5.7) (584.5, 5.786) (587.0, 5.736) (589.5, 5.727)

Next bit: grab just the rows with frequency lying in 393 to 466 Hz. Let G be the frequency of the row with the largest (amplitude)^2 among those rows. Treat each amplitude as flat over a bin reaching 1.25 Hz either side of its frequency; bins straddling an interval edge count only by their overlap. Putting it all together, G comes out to 464.5 Hz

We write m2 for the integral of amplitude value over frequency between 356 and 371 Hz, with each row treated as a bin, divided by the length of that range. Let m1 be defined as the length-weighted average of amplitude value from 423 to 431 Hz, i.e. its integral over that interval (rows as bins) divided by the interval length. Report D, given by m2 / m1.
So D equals 1.13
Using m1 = 3.6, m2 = 4.09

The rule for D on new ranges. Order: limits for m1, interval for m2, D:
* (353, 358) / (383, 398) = 0.90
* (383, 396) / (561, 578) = 1.42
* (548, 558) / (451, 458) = 0.75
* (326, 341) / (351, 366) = 1.36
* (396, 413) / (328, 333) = 0.85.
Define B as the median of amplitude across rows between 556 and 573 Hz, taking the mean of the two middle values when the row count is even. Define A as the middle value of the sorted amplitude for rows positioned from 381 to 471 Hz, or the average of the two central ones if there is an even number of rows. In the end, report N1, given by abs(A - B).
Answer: 1.57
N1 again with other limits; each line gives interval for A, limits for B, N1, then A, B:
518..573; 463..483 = 0.99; 5.06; 4.1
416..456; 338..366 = 0.34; 3.68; 4.0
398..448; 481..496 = 0.91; 3.59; 4.5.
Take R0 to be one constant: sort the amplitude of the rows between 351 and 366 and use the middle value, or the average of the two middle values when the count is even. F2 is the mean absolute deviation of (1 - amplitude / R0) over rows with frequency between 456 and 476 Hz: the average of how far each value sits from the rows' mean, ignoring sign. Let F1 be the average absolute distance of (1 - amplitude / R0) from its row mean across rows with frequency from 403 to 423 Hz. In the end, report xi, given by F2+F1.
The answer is 0.054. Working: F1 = 0.04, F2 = 0.02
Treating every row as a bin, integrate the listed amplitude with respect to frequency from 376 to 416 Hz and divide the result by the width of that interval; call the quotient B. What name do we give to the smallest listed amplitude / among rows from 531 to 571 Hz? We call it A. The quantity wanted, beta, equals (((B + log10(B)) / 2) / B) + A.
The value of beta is 5.2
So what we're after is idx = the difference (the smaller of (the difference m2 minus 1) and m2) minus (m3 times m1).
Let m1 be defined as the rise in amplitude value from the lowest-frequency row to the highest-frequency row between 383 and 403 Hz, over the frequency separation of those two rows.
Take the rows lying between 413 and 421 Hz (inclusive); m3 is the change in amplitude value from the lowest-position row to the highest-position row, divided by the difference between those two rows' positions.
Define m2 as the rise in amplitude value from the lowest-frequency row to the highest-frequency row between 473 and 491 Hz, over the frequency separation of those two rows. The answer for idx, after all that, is -0.98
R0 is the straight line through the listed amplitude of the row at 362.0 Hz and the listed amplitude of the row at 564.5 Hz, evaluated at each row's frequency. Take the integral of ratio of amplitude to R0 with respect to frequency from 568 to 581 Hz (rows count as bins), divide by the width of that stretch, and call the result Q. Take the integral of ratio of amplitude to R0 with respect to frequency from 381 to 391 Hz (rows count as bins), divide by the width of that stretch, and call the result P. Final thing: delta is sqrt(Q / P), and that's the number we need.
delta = 1.04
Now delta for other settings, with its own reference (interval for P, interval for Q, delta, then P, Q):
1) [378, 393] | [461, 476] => 0.95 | 0.93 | 0.85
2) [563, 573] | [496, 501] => 0.97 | 0.99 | 0.93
